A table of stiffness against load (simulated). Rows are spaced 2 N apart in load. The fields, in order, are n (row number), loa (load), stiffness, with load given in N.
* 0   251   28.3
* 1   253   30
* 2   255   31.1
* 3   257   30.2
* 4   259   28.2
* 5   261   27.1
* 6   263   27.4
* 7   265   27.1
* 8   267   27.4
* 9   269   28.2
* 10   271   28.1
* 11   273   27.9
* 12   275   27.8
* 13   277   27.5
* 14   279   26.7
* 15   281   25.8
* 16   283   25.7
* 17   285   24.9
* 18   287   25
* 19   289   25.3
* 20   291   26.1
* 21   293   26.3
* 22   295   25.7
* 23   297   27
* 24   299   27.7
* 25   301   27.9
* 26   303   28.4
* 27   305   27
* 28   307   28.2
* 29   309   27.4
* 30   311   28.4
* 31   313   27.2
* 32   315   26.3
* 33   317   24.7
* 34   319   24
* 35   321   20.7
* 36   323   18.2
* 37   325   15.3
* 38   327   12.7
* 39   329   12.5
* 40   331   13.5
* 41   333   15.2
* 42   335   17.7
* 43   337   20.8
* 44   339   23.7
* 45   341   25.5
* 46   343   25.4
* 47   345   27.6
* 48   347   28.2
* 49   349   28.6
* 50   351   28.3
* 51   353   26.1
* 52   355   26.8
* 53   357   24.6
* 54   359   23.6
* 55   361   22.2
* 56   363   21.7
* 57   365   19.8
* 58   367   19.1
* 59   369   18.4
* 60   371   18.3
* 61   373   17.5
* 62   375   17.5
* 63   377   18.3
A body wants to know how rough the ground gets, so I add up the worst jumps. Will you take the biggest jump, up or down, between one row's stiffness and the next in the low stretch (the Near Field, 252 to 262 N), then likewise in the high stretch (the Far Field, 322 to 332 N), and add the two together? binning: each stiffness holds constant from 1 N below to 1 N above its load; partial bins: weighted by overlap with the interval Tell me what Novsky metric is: 4.9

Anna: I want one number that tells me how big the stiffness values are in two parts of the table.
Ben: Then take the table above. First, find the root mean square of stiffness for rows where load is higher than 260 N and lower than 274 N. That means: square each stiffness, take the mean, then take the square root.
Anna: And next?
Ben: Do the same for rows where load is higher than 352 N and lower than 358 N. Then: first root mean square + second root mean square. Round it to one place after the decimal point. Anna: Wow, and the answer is 53.5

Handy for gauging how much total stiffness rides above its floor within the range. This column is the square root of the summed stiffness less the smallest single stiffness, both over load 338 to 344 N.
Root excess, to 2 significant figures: 7.1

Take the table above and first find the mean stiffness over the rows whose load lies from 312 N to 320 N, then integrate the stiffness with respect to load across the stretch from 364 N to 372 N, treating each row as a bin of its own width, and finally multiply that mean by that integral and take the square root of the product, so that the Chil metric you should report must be 62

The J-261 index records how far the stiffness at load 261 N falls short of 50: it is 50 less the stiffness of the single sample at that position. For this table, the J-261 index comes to 22.9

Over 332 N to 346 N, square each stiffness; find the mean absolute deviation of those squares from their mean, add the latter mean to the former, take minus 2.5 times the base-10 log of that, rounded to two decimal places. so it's -7.07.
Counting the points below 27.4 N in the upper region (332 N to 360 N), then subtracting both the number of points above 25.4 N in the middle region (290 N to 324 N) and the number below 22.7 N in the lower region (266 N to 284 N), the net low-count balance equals -3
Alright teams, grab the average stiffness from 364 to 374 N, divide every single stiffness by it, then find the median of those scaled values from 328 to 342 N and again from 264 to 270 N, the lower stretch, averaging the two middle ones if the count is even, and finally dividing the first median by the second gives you 0.65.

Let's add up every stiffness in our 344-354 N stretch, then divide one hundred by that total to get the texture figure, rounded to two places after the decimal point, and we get 0.72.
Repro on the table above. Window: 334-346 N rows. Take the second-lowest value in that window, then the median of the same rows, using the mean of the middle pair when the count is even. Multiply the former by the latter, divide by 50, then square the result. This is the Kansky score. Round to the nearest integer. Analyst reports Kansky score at 104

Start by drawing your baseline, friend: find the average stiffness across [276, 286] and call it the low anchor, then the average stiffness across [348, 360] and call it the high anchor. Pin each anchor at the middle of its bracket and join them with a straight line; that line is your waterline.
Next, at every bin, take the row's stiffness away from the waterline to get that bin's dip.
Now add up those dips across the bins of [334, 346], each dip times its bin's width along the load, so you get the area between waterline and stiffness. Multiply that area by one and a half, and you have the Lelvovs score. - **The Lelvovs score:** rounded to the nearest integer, 51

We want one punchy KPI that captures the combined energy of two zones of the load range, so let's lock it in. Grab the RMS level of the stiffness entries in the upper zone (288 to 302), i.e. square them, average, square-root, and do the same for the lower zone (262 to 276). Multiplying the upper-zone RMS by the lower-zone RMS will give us 737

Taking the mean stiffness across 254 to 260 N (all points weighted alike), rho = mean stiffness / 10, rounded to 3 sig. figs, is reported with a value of 2.98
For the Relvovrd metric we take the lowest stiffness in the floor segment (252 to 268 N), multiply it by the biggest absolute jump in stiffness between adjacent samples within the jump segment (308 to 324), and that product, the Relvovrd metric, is 89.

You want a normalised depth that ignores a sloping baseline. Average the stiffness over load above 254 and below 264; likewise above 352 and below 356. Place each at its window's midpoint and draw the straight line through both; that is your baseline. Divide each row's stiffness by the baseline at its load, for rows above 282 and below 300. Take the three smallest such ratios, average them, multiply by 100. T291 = 89.2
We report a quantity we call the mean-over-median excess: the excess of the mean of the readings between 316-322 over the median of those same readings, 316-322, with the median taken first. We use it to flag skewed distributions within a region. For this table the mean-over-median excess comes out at -0.87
